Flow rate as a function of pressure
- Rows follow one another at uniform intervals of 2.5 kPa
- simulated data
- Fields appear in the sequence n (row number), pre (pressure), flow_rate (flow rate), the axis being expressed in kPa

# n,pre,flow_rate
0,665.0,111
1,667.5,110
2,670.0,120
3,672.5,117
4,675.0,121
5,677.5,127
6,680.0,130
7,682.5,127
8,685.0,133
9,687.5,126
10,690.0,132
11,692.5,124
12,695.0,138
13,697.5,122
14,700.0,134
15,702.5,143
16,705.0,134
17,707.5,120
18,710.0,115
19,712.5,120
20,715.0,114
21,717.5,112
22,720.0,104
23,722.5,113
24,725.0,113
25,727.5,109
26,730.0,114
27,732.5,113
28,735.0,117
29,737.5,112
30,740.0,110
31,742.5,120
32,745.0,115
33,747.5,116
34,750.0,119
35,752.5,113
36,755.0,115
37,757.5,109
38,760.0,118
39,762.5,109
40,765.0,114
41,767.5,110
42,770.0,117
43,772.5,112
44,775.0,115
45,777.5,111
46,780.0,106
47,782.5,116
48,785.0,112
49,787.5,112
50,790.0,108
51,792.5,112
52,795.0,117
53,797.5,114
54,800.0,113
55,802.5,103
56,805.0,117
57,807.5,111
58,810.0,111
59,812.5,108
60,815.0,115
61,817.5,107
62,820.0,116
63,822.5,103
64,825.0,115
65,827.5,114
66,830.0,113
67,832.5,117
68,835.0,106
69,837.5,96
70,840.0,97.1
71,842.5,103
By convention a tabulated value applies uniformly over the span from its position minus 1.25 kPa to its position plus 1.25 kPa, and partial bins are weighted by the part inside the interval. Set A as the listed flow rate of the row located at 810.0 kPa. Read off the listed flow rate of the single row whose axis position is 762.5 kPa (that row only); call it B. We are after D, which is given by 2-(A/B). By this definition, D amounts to 0.98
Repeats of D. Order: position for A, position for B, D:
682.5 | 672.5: 0.91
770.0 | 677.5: 1.08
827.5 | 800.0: 0.99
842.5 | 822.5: 1.00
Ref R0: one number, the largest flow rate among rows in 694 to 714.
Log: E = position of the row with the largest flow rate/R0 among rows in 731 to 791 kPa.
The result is 742.5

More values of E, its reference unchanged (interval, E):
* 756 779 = 760.0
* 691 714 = 702.5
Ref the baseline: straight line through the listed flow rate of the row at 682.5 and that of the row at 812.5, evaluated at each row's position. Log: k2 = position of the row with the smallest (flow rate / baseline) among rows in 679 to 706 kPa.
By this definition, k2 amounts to 697.5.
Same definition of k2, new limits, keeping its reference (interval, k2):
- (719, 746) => 720.0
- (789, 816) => 802.5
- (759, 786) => 780.0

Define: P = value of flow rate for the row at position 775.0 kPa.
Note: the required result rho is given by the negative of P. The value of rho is -115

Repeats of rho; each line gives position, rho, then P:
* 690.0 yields -132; 132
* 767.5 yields -110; 110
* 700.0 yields -134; 134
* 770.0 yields -117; 117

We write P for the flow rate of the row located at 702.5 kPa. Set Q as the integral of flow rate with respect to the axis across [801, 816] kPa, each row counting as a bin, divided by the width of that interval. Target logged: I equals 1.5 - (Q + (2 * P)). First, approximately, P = 143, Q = 111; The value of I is -395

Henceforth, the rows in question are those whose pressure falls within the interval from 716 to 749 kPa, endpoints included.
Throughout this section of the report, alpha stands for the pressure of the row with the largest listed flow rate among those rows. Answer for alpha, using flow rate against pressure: 742.5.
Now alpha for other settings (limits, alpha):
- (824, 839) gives 832.5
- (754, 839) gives 760.0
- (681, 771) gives 702.5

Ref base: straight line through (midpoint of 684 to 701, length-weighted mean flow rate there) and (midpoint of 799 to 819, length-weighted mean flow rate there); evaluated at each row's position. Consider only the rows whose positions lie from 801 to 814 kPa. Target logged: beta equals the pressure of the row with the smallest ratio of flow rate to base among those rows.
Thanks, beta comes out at 802.5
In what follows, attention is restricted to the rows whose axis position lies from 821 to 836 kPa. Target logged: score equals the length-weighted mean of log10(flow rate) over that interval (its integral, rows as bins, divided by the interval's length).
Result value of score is 2.05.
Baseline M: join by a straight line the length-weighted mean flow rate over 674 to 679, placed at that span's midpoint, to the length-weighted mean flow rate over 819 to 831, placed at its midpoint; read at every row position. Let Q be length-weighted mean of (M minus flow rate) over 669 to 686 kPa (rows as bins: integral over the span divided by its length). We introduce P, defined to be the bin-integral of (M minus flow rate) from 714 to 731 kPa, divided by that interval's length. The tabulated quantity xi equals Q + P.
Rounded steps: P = 9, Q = -0.6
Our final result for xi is 9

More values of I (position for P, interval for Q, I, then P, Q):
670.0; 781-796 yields -351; 120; 113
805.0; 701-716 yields -357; 117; 125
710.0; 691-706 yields -361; 115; 132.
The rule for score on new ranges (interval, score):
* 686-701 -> 2.11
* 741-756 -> 2.07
